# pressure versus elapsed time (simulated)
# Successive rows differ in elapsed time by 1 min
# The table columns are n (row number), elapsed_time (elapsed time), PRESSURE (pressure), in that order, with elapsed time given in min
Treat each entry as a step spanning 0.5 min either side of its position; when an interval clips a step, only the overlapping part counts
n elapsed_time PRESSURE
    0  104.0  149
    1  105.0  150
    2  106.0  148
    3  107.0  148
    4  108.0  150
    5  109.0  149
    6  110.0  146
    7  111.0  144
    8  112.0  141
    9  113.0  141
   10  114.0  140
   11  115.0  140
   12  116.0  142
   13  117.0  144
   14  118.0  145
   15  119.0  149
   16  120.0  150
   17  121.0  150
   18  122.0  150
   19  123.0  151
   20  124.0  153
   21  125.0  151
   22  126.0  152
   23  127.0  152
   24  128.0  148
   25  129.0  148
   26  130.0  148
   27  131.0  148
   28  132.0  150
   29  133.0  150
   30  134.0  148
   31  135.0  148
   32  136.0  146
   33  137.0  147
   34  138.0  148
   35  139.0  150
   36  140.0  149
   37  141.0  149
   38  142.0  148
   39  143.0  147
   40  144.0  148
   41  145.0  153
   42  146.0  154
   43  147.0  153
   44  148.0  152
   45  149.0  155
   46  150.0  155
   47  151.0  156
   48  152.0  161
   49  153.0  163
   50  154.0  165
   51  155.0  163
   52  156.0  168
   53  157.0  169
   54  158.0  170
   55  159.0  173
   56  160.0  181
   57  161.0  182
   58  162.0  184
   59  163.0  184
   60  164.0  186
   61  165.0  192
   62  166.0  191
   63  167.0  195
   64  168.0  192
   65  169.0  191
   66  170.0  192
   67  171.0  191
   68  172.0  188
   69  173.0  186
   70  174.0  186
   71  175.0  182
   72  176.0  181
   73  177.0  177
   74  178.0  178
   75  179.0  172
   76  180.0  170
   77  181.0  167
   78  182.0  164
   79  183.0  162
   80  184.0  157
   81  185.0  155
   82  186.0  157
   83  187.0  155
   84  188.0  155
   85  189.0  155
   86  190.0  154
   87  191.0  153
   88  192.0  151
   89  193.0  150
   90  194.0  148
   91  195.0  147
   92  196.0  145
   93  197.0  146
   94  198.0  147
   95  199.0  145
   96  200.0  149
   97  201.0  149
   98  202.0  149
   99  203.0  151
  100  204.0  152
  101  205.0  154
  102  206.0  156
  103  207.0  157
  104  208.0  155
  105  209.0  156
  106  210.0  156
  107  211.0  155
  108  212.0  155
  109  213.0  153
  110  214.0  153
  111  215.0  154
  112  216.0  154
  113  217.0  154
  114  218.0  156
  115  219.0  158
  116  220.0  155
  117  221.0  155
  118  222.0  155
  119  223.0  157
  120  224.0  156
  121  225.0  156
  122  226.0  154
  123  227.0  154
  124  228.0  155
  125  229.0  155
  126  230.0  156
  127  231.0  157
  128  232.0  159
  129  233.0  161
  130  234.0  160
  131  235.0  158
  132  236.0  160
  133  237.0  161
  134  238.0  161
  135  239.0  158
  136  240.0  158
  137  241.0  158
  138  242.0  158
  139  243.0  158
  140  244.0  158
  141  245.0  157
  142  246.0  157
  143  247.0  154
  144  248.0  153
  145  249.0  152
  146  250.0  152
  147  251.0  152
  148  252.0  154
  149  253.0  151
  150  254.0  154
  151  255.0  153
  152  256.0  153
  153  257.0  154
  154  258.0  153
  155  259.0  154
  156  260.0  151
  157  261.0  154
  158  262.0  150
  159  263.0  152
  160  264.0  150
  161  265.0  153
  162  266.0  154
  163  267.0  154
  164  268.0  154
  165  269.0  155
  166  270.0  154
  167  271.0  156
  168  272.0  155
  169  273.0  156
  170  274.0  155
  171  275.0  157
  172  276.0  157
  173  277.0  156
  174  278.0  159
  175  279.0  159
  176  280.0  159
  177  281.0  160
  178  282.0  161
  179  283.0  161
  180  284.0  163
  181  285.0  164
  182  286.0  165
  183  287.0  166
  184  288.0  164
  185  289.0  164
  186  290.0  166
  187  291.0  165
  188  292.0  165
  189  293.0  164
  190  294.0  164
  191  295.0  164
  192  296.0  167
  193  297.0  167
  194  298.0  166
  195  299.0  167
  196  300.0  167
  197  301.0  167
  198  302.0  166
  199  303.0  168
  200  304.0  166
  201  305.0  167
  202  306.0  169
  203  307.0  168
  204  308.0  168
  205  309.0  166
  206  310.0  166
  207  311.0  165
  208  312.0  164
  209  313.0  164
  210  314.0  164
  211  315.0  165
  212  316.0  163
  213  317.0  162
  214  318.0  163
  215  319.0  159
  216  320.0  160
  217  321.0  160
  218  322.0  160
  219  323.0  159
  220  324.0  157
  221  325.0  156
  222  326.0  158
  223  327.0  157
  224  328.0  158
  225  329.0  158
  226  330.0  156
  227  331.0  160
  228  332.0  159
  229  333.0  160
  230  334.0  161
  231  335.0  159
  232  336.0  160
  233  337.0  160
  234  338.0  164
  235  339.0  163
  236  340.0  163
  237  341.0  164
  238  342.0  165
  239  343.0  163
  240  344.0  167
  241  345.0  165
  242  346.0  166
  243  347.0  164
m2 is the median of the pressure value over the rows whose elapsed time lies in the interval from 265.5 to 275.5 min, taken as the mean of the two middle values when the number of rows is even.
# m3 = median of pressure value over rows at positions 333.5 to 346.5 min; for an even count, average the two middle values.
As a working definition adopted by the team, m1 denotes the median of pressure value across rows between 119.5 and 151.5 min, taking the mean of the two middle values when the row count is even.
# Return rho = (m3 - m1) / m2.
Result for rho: 0.08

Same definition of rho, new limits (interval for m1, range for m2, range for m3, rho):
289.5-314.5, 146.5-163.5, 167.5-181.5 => 0.11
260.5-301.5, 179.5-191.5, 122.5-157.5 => -0.06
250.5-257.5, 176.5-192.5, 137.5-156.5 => 0.00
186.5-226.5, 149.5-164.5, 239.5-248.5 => 0.02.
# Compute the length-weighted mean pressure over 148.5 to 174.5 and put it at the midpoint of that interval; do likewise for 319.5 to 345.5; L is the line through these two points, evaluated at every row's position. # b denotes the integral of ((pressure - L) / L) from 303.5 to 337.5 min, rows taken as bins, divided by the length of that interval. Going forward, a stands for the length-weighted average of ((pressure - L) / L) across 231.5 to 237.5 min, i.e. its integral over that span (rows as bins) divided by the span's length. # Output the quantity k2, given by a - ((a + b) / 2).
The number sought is -0.031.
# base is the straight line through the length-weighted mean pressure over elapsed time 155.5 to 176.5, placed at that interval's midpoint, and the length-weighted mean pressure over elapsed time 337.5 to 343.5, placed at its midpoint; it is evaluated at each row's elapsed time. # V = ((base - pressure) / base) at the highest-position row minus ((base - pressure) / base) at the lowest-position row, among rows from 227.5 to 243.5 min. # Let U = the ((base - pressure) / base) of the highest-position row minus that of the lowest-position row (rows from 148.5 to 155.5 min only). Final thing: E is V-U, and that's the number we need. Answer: 0.02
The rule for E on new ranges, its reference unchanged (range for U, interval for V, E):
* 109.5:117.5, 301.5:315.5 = -0.01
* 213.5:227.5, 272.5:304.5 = -0.07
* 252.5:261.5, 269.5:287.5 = -0.06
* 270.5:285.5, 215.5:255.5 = 0.04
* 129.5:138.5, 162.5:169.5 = -0.04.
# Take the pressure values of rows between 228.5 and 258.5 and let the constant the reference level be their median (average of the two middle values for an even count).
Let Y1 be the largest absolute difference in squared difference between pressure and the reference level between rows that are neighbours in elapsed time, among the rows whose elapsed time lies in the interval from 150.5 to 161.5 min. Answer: 320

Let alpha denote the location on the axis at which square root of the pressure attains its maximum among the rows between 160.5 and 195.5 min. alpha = 167.0 min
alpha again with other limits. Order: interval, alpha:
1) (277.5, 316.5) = 306.0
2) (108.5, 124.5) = 124.0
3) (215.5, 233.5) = 233.0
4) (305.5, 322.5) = 306.0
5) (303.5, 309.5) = 306.0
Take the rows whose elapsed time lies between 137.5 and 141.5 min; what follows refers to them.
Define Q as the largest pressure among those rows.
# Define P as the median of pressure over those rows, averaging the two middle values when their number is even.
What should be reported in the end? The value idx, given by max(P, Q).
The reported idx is 150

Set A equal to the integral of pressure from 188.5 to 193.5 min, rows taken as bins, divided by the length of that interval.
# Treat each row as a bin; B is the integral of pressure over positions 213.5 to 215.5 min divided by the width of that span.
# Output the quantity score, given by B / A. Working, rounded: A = 153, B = 153.5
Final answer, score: 1.01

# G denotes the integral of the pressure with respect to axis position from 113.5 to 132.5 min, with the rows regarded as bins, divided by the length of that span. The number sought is 148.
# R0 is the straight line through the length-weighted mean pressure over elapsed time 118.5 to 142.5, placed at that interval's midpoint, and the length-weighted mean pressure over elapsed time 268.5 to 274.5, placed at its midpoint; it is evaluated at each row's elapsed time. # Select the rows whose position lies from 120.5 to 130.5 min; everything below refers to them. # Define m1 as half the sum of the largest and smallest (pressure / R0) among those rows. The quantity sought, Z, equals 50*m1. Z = 50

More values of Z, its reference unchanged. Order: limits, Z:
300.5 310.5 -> 53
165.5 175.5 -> 62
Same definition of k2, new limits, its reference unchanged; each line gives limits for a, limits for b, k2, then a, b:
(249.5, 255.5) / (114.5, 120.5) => 0.055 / -0.09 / -0.20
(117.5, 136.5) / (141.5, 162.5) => -0.041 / -0.18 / -0.09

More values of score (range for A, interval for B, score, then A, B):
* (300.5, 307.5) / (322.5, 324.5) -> 0.94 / 167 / 158.0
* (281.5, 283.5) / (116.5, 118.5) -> 0.90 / 161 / 144.5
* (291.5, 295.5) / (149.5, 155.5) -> 0.98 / 164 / 160.5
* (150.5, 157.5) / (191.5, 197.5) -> 0.90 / 164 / 147.8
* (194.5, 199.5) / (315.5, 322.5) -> 1.10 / 146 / 161.0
